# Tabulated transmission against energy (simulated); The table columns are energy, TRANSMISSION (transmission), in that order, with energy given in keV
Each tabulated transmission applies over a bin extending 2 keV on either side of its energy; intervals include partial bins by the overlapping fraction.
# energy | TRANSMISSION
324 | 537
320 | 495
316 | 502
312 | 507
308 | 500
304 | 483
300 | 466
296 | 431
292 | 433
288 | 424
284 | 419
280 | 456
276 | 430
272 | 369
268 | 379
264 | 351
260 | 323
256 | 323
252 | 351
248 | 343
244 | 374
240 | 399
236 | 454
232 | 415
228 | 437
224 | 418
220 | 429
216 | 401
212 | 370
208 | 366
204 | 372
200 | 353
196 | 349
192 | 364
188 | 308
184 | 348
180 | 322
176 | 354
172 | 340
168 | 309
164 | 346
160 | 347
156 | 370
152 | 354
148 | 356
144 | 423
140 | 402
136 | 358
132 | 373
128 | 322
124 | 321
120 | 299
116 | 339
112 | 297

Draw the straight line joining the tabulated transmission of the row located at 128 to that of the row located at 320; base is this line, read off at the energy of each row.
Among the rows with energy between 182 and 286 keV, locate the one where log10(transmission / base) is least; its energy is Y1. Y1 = 260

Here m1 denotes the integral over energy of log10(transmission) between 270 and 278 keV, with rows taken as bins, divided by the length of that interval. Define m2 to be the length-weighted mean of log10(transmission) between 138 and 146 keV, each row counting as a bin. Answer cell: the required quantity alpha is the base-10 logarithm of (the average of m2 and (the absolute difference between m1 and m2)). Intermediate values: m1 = 2.60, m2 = 2.62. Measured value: 0.119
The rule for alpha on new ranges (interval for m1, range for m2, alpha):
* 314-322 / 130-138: 0.130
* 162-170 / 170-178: 0.108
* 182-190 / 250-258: 0.104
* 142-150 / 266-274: 0.112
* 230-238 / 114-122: 0.120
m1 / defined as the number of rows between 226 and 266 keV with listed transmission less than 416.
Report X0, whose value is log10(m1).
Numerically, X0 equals 0.90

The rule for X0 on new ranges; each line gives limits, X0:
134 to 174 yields 0.95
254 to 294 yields 0.70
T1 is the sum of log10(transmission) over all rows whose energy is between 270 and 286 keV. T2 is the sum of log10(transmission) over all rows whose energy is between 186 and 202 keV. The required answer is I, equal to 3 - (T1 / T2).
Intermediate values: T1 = 10.5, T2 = 10.1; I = 1.97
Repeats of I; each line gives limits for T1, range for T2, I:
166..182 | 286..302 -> 2.05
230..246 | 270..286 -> 2.00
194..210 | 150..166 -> 2.00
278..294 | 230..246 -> 1.99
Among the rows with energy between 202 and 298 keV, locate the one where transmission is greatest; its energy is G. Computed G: 280 keV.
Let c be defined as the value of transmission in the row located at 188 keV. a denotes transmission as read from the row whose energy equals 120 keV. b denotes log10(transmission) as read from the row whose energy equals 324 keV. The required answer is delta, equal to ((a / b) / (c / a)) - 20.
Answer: 86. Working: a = 299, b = 2.730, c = 308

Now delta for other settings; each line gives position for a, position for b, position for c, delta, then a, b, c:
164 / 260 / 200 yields 115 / 346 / 2.509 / 353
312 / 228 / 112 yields 308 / 507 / 2.640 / 297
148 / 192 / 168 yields 140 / 356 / 2.561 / 309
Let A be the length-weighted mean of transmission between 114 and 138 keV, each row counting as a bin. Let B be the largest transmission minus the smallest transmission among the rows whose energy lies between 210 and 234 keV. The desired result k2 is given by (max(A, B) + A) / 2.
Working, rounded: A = 335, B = 67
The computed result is 335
